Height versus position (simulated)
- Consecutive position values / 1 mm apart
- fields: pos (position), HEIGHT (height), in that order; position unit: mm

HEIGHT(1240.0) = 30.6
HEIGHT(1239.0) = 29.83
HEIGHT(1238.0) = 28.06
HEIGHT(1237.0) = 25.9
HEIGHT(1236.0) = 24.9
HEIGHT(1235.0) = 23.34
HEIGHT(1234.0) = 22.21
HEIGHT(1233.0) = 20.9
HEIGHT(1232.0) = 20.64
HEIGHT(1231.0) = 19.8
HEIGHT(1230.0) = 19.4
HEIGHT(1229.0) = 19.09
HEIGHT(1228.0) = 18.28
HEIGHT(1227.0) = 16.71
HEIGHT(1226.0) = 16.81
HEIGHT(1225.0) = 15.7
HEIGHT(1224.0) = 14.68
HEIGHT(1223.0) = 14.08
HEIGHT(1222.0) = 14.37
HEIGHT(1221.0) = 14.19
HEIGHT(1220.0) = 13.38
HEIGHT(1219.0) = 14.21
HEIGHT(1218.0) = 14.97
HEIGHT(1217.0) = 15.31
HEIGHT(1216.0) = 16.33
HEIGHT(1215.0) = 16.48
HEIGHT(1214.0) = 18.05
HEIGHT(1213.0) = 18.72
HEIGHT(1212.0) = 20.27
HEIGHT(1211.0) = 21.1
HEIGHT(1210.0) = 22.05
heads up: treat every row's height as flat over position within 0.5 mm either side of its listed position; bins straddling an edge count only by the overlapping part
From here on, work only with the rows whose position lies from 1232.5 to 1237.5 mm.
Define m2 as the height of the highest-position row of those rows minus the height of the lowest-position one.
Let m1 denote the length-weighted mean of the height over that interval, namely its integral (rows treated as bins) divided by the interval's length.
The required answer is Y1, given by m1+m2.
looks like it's 28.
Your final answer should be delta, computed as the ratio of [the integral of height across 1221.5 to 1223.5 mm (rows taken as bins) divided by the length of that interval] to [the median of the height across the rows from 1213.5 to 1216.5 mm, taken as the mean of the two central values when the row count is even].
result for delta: 0.86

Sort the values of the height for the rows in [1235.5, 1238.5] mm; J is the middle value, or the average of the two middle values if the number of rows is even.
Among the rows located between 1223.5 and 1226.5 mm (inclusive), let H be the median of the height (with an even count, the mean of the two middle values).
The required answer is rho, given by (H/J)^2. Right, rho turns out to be 0.37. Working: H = 15.7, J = 26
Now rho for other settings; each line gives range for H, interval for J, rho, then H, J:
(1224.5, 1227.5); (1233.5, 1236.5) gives 0.51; 16.7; 23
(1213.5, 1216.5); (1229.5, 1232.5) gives 0.69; 16.5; 20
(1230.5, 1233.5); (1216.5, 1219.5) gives 1.90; 20.6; 15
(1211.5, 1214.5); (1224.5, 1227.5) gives 1.26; 18.7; 17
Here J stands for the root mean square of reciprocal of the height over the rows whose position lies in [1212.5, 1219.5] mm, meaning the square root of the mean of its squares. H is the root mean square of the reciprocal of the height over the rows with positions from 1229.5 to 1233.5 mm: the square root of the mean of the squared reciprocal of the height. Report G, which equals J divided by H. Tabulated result 1.25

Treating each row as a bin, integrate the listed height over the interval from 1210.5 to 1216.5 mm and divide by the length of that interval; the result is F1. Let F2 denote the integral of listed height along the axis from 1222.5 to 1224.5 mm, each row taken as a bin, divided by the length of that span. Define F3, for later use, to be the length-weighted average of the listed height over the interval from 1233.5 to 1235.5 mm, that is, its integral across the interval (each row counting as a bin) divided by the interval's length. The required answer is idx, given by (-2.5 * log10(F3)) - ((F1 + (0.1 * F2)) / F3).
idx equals -4.27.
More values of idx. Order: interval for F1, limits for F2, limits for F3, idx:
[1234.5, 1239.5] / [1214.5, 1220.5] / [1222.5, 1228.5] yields -4.75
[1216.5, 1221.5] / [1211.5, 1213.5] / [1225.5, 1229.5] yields -4.04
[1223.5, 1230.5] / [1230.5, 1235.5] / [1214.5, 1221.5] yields -4.23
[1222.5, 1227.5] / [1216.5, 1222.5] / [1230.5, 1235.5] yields -4.12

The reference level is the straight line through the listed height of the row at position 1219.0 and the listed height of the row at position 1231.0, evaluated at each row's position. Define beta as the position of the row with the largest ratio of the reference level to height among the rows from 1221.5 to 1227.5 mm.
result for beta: 1223.0 mm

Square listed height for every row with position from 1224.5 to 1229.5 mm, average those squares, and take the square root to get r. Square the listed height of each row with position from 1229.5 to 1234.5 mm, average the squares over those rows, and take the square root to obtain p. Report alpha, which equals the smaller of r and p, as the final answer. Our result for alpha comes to 17.4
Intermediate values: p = 20.6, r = 17.4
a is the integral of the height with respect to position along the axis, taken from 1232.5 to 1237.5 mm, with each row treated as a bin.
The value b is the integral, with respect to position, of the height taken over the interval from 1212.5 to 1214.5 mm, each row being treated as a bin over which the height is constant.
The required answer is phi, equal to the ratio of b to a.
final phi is 0.3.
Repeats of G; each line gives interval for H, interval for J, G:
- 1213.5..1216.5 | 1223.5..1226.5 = 1.08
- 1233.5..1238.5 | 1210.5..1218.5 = 1.43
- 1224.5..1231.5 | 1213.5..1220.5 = 1.16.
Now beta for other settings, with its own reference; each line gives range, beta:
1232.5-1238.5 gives 1233.0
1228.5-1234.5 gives 1231.0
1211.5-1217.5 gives 1217.0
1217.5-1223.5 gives 1223.0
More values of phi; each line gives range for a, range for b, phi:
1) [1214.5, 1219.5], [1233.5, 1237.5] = 1.2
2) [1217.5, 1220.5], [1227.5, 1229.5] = 0.9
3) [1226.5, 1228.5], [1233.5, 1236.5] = 2.0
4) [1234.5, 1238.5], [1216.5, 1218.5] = 0.3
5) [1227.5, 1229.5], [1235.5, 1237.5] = 1.4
